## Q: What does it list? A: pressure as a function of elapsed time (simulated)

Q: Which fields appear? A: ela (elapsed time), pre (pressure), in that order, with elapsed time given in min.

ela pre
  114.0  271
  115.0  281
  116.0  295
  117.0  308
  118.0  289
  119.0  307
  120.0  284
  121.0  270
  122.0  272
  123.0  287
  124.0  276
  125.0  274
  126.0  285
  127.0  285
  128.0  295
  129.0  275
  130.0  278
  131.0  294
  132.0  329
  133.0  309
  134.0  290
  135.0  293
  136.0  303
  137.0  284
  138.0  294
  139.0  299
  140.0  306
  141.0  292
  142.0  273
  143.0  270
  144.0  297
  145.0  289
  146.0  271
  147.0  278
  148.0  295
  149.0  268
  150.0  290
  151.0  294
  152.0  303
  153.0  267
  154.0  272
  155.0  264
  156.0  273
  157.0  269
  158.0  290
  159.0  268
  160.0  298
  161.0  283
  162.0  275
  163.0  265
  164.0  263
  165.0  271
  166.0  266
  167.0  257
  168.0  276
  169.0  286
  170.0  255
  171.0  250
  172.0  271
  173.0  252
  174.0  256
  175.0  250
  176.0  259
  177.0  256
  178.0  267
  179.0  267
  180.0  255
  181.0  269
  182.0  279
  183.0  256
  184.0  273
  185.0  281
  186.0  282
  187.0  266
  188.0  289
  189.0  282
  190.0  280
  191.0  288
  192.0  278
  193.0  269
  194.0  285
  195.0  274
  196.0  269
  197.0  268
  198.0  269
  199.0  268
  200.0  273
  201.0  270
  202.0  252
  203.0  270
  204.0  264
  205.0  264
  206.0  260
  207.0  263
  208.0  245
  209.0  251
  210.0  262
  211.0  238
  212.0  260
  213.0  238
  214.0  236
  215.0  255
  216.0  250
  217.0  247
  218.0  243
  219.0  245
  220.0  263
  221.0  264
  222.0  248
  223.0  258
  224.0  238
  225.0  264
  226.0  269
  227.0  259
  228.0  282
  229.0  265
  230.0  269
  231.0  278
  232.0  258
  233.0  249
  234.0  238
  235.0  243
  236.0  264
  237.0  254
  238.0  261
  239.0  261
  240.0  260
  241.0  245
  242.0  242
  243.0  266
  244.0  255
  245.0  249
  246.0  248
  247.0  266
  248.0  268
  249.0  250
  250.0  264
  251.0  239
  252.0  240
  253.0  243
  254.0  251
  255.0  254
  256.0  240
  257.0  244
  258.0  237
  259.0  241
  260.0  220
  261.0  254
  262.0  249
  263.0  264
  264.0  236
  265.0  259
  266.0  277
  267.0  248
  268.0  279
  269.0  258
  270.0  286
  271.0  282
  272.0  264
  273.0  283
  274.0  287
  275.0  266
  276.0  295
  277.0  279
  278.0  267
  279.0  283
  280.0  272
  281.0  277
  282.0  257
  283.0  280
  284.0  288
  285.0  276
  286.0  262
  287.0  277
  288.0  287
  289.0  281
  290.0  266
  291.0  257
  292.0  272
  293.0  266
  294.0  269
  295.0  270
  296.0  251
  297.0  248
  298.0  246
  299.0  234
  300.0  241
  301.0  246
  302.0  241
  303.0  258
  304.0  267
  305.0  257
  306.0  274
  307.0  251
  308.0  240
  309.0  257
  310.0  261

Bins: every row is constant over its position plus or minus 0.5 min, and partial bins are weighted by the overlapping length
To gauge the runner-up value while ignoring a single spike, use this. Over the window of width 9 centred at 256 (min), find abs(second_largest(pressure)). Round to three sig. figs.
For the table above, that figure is 251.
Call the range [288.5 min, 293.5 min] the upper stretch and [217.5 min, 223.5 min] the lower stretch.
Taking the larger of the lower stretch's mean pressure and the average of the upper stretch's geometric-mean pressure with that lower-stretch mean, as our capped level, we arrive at 261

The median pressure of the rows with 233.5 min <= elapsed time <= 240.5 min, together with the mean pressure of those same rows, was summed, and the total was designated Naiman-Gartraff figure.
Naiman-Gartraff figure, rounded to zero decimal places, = 514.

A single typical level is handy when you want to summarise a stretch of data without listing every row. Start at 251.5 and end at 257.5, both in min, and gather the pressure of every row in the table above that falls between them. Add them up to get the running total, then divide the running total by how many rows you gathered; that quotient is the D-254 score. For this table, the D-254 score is 245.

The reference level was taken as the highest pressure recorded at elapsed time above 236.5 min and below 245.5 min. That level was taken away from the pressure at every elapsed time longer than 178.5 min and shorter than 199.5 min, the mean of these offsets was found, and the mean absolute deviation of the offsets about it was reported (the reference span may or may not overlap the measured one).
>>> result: 8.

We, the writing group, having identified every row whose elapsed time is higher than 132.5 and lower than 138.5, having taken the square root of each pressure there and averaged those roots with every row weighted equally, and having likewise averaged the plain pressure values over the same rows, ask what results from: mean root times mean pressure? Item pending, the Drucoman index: 5079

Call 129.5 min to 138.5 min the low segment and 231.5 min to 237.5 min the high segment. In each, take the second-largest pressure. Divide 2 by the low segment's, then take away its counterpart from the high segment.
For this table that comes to -258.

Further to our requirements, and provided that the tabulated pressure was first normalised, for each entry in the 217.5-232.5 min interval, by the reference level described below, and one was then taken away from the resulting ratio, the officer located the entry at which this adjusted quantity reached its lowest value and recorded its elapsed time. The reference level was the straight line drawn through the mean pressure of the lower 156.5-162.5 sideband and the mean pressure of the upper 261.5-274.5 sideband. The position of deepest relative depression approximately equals 224.0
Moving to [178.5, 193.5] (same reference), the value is 180.0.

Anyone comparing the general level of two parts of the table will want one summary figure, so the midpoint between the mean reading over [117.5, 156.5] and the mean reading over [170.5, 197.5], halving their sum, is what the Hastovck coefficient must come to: 278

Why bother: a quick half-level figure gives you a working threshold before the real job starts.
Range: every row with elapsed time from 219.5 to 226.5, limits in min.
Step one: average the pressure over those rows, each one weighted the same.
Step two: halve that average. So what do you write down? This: 129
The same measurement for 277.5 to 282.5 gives 136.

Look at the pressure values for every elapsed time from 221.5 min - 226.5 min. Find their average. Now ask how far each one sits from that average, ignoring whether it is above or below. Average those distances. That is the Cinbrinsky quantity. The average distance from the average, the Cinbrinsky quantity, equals 9.9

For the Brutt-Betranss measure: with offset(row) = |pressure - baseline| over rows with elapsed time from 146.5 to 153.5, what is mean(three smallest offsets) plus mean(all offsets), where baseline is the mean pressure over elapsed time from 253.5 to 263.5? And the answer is 65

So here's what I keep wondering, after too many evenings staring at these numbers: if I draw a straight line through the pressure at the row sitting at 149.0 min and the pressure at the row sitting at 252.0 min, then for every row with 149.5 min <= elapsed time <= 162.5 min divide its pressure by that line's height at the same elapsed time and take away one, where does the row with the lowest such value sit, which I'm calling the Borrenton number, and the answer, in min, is 155.0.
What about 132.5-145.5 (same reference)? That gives 143.0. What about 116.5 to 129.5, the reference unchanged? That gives 121.0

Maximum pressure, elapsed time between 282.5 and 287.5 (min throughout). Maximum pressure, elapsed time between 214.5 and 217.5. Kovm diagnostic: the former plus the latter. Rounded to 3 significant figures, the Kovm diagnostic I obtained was 543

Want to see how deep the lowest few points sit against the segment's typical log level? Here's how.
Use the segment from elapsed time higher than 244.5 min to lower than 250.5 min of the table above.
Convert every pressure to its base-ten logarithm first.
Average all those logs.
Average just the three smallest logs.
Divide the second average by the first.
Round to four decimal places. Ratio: 0.9941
